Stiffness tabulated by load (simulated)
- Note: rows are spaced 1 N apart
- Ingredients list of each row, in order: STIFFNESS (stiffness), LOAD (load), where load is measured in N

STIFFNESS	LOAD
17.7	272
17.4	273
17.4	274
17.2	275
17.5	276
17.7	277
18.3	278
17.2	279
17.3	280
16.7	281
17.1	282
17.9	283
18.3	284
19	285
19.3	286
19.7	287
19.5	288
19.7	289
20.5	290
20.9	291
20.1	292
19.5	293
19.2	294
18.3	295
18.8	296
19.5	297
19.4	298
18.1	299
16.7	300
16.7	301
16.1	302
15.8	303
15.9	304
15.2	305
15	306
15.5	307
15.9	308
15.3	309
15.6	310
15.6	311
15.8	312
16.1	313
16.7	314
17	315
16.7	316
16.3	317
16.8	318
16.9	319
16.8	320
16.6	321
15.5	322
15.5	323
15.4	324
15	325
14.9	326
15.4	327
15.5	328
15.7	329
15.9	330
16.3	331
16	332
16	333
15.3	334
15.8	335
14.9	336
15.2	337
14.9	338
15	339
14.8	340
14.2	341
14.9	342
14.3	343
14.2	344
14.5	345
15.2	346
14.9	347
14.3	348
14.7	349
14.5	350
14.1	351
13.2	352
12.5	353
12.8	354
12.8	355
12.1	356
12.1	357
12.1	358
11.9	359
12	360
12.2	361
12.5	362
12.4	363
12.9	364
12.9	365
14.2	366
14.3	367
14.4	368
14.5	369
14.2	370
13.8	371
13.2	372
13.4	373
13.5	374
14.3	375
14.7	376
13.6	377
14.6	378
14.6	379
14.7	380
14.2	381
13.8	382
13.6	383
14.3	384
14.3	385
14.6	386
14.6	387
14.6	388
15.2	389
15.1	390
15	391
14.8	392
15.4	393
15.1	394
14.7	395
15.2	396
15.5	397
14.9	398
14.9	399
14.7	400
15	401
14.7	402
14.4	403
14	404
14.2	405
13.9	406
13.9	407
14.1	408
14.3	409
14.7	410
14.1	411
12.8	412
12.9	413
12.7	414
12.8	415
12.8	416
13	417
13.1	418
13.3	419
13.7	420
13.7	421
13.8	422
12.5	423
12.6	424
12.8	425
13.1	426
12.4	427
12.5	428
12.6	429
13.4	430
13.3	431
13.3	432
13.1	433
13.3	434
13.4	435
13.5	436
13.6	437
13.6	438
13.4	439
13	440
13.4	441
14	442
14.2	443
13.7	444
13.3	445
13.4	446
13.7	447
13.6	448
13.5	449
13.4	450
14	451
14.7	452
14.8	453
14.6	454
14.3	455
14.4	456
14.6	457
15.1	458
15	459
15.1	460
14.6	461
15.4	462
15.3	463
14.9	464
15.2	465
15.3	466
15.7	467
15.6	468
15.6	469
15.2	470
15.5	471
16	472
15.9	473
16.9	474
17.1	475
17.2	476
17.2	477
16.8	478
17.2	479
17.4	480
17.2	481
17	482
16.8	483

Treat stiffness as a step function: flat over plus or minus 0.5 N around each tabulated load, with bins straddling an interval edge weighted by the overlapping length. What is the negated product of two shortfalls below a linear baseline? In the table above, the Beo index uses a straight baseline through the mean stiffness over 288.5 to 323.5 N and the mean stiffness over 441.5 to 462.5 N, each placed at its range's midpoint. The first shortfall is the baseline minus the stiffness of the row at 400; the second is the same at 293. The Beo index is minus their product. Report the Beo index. 1.2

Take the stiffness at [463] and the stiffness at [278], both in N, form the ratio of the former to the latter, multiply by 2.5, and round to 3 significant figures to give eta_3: 2.09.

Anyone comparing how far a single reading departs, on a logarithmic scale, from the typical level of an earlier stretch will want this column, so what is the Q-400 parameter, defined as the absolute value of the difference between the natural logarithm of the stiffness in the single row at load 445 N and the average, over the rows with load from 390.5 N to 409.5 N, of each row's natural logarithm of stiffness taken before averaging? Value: 0.10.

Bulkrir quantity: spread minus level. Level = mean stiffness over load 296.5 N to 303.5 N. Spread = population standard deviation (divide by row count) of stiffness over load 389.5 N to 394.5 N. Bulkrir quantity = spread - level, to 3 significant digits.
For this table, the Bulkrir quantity -17.3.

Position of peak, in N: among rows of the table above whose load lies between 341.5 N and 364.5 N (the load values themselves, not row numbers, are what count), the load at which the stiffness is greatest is 346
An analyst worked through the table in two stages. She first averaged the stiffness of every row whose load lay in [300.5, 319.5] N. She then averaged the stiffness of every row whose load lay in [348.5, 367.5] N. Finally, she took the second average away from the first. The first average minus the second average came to 3.1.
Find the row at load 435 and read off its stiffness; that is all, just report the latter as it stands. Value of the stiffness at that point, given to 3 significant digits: 13.4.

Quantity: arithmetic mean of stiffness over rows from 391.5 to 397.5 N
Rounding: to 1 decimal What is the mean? 15.1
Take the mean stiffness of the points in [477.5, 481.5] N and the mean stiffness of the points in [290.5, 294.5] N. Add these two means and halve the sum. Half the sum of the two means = 18.5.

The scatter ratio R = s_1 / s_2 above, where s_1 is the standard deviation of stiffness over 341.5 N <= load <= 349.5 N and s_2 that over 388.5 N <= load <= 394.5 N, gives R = 1.8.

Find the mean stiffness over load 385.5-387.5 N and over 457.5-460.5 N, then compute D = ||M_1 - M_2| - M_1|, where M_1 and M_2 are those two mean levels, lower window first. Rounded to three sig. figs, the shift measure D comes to 14.1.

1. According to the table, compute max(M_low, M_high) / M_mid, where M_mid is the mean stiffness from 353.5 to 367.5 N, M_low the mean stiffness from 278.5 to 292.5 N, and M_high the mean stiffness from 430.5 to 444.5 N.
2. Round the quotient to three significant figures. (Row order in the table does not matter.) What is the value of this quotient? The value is 1.49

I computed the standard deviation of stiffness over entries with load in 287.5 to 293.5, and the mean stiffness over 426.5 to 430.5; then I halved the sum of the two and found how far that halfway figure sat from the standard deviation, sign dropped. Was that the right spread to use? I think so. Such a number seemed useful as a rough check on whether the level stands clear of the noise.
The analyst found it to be 6.1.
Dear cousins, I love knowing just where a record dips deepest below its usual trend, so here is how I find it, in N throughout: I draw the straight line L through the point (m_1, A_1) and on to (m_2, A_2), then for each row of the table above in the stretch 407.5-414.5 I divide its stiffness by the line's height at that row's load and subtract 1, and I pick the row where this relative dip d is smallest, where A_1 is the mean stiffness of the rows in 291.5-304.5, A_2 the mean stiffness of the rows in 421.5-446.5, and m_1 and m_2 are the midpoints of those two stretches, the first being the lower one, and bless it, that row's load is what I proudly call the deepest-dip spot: 414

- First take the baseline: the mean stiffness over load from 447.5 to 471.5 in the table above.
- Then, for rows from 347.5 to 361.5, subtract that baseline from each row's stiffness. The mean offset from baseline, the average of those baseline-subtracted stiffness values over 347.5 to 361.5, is -1.9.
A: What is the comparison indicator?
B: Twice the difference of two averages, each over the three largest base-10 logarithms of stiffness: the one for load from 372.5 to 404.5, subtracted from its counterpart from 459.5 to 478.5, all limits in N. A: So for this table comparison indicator 0.10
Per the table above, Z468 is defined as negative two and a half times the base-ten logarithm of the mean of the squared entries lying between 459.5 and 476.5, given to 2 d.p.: -5.98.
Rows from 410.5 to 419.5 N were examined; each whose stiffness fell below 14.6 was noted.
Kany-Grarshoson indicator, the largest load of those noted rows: 419 N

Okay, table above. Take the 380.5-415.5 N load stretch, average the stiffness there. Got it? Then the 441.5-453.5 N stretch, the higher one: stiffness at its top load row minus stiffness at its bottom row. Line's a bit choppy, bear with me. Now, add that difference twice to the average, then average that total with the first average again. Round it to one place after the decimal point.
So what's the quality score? 15.2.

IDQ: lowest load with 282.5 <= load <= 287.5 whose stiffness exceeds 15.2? 283 N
